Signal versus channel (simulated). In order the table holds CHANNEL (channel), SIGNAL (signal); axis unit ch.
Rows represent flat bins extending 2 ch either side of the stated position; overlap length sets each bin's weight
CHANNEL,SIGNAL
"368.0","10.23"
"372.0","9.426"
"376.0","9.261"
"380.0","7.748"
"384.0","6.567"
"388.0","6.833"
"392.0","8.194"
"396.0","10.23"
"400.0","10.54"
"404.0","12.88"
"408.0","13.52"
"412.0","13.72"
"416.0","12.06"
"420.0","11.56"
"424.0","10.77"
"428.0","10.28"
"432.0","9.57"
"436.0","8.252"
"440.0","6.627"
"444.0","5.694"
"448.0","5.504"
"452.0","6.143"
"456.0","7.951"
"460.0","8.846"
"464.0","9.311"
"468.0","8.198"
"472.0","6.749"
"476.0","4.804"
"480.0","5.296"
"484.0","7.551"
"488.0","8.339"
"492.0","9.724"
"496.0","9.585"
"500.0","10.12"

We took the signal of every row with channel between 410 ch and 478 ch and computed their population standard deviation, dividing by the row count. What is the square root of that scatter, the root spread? 1.57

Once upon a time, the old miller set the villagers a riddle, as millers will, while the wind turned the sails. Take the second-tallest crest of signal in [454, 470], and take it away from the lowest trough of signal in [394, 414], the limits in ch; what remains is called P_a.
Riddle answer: 1.4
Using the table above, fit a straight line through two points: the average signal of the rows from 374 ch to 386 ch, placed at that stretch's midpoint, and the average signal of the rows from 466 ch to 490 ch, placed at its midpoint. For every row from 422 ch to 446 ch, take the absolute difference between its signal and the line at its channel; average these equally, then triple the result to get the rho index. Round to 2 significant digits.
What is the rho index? 5.8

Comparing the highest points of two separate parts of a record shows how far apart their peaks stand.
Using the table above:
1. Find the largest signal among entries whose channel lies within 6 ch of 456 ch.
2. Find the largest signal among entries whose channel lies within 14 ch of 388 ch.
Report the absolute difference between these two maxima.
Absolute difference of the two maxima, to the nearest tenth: 1.7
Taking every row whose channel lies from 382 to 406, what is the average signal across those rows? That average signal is 9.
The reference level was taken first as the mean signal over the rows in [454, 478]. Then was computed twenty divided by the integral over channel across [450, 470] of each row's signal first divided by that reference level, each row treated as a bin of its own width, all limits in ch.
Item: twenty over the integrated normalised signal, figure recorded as 0.94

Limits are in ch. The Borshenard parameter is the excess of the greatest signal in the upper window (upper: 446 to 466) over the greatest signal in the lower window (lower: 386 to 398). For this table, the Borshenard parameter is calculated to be -0.9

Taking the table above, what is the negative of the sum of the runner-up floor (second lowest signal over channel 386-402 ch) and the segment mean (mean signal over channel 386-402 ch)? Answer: -17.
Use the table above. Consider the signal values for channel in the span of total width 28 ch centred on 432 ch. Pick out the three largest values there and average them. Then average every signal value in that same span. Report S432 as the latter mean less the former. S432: -1.91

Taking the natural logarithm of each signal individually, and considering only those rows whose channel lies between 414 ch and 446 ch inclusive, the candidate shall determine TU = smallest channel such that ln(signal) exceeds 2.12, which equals 416.0 ch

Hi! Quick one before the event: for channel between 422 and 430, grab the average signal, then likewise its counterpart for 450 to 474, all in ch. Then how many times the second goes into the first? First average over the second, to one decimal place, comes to 1.3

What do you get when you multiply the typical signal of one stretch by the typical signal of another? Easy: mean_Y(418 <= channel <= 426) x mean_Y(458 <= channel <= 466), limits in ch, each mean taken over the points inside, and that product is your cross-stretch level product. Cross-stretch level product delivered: 101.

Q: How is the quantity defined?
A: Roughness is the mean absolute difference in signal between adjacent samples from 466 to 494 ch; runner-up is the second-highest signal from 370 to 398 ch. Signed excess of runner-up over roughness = 8.0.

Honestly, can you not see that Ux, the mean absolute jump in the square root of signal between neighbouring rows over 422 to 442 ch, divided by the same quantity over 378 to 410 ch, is 0.93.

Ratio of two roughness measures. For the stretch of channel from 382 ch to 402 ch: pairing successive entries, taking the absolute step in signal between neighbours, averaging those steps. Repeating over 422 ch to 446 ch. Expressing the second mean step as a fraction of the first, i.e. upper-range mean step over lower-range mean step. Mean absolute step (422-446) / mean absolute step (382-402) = 1.02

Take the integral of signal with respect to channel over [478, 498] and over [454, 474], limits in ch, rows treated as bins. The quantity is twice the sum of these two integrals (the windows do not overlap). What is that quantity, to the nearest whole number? 652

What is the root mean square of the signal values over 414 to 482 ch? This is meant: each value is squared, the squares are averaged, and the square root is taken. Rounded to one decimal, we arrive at 8.4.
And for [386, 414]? 11.1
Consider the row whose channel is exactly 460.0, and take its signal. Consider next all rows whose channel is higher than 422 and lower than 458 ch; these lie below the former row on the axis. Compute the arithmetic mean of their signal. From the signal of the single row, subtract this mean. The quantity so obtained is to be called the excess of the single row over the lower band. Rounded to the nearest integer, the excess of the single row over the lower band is 1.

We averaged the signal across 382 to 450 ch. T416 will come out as 9.6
